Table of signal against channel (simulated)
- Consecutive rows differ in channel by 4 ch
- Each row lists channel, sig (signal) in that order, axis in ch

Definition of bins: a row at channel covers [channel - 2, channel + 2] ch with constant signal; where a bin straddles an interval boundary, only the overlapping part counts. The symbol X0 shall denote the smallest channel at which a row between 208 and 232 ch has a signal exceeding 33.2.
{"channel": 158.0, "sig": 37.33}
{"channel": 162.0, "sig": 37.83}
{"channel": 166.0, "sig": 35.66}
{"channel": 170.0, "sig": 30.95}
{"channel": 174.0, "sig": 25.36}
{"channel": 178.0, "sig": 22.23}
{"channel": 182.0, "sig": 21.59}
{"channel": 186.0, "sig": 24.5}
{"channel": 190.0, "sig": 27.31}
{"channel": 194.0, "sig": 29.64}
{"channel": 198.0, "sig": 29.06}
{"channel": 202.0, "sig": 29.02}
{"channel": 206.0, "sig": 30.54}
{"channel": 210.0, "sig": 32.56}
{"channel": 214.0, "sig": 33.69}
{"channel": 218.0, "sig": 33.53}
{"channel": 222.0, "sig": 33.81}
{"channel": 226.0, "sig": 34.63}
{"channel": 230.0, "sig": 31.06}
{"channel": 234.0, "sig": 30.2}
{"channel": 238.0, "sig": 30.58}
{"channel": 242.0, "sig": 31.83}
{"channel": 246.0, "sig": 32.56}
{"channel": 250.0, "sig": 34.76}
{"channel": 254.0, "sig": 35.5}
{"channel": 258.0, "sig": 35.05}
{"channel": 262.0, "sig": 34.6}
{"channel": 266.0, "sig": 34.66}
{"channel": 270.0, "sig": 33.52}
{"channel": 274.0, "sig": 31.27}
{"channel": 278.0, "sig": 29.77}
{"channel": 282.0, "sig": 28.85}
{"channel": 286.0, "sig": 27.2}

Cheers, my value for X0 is 214.0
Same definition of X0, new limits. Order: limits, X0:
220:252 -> 222.0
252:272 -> 254.0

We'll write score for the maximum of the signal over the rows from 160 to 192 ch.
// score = 37.83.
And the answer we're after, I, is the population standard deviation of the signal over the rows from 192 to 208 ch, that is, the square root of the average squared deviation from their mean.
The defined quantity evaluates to 0.6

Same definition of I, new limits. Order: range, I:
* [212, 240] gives 1.7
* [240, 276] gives 1.4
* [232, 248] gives 0.9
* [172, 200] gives 2.9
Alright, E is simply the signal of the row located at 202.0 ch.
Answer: 29.02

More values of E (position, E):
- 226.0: 34.63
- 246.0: 32.56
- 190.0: 27.31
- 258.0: 35.05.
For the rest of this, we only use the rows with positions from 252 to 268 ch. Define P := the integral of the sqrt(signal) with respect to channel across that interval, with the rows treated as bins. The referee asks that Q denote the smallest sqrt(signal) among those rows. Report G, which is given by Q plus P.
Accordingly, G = 100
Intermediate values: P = 95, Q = 5.88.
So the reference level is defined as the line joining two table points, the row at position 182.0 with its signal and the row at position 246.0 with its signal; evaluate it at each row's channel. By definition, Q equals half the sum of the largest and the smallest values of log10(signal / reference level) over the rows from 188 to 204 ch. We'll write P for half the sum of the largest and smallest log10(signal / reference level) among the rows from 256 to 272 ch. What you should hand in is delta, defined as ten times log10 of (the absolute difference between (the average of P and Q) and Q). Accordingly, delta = -13.1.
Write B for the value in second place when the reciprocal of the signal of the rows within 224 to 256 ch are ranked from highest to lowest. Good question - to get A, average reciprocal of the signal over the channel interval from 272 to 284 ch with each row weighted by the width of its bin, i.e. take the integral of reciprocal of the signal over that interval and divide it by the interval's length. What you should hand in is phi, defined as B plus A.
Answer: 0.066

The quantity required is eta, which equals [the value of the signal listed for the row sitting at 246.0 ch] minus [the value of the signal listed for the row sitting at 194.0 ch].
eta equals 3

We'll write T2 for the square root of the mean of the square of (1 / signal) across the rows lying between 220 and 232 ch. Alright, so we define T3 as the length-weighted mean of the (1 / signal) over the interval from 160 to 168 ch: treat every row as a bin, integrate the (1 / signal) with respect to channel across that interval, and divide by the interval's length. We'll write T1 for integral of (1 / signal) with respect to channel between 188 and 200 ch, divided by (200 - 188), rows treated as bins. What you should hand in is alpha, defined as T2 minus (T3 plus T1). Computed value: -0.032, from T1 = 0.035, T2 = 0.0303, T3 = 0.027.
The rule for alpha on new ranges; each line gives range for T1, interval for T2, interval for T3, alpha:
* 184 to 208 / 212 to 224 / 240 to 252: -0.036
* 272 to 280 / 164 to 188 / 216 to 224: -0.023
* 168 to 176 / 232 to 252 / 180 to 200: -0.043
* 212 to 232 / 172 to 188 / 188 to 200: -0.022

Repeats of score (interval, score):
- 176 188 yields 24.5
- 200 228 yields 34.63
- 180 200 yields 29.64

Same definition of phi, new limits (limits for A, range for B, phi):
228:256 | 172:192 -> 0.076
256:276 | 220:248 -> 0.062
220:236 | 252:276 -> 0.061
